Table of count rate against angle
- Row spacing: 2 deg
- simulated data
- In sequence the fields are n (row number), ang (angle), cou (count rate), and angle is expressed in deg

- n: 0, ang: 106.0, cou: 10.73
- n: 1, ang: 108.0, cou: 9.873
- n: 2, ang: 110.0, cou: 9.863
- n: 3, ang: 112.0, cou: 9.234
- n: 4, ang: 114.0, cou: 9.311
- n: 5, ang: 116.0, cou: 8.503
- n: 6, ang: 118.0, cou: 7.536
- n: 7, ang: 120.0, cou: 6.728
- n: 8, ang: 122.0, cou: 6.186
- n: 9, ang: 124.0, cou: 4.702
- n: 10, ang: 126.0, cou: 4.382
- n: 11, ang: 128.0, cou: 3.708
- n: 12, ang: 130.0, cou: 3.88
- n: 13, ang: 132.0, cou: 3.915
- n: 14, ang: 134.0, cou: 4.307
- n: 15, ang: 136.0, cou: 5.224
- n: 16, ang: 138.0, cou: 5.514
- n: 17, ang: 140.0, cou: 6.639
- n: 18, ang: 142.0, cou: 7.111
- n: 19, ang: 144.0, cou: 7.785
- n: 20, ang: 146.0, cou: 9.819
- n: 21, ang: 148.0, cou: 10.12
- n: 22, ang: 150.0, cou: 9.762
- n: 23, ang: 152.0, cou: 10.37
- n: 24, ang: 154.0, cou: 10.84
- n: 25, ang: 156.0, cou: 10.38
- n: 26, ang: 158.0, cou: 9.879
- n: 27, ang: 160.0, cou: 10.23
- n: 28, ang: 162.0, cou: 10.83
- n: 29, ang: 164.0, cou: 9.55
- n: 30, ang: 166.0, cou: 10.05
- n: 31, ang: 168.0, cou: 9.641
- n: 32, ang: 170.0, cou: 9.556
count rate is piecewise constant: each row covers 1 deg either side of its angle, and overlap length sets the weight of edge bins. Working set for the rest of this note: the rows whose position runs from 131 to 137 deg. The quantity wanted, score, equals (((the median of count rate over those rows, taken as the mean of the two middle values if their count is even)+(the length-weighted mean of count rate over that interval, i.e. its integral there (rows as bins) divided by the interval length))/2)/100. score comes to 0.04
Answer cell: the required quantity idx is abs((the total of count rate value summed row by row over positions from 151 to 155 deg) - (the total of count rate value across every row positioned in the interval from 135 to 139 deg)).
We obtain 10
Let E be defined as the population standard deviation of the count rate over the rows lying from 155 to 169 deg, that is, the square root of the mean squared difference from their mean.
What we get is 0.41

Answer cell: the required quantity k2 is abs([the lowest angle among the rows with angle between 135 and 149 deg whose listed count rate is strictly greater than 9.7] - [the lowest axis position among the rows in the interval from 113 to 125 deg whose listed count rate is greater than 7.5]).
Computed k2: 32 deg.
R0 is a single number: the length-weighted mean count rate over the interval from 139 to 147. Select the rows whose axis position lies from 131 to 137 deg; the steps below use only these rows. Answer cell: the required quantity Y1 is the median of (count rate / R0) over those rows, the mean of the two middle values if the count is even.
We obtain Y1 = 0.5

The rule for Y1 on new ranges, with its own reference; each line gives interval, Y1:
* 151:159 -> 1.3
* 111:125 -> 1.0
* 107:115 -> 1.2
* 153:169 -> 1.3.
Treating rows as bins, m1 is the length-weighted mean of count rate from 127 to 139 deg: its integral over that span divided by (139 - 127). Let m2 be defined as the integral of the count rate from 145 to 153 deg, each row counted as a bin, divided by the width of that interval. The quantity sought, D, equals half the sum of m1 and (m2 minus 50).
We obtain -17.8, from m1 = 4.4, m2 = 10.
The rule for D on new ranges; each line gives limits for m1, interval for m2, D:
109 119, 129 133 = -18.6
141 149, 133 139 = -18.1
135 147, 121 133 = -19.3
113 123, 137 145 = -17.8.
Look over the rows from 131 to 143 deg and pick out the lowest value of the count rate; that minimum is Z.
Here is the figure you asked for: 3.915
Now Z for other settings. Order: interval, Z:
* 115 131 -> 3.708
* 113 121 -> 6.728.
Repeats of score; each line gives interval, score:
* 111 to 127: 0.07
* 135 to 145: 0.07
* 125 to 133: 0.04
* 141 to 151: 0.09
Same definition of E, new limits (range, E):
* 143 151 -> 0.93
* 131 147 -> 1.83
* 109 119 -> 0.80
